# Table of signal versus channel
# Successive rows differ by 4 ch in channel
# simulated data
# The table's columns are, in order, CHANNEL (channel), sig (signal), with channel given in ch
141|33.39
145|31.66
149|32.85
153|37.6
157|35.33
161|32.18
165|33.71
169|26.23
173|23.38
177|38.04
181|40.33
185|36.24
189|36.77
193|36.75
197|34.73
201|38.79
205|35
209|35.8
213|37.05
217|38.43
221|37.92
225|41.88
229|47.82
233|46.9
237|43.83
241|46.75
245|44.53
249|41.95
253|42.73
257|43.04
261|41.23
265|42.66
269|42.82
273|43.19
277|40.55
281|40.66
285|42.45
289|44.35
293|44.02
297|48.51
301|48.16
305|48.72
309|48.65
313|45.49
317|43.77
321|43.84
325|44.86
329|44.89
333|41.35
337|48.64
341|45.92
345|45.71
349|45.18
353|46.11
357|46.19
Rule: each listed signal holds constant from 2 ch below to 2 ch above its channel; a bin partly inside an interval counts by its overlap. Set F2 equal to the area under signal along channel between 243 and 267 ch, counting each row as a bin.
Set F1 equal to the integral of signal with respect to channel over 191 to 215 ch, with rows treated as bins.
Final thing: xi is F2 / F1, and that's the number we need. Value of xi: 1.17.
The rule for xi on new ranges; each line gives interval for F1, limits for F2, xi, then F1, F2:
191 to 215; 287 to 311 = 1.29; 872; 1130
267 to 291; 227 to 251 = 1.07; 1016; 1087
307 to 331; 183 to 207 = 0.80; 1086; 873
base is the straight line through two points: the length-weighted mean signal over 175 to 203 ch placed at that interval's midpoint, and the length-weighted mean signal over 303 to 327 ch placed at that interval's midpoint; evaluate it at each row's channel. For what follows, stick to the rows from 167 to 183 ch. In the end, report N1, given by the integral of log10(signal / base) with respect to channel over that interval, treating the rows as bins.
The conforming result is -1.09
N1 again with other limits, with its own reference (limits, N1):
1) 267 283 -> -0.23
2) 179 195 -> 0.05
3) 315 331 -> -0.32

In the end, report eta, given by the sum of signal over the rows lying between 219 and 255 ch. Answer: 394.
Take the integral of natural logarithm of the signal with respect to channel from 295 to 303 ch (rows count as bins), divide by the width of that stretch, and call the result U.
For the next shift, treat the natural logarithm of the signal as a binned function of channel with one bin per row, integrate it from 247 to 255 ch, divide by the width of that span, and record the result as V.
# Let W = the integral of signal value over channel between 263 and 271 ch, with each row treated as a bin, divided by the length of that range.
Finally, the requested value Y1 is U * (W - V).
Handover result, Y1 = 151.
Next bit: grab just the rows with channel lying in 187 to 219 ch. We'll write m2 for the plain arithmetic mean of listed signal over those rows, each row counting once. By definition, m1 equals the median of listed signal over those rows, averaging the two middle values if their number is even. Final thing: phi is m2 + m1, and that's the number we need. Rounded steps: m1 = 37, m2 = 36.7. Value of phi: 73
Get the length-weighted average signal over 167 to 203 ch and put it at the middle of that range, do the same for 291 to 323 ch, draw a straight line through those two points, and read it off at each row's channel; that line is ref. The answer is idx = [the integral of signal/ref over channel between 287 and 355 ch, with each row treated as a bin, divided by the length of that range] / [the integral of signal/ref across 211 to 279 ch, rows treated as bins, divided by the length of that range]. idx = 0.91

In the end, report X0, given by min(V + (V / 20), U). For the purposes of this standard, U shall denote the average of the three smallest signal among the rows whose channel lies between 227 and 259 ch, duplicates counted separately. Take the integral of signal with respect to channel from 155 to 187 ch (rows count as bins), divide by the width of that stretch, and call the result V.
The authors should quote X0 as 34.8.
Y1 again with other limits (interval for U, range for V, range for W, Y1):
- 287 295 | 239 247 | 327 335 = 149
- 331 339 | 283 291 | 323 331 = 156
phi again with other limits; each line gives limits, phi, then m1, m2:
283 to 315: 93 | 47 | 46.3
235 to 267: 86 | 43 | 43.3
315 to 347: 90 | 45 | 44.9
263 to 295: 85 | 43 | 42.6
